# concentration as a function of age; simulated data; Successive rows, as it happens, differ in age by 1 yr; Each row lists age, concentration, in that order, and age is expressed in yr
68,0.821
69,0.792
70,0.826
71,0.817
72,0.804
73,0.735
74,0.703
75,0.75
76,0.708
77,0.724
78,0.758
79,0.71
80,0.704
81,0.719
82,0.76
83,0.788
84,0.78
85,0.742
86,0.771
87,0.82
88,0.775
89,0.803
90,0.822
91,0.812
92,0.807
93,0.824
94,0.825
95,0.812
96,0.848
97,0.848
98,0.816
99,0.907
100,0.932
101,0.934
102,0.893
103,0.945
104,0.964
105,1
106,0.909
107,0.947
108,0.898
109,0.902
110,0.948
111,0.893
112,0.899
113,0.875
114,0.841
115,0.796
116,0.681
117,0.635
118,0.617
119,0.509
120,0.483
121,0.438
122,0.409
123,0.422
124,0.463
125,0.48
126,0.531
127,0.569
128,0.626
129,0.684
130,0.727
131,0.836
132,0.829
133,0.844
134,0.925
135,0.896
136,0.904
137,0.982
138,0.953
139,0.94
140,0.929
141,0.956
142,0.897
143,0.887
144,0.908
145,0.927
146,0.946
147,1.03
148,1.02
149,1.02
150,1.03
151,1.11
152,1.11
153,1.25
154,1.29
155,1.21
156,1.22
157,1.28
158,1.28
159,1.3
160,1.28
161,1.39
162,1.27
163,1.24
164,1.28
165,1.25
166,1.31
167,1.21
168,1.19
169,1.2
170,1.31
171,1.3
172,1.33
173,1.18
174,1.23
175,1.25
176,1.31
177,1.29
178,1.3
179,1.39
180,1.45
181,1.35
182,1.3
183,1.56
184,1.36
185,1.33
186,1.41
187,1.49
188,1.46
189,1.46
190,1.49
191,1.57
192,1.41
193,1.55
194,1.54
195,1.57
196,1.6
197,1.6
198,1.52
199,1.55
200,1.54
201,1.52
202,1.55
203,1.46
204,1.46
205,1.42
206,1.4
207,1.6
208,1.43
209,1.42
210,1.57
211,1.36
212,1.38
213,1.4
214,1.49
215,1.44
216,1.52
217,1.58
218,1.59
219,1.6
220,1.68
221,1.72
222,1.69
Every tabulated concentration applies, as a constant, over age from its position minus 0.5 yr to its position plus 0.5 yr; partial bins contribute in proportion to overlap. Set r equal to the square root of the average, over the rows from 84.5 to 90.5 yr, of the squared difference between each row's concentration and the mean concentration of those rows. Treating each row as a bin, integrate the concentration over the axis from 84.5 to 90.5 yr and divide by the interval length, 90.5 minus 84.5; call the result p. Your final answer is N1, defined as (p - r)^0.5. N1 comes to 0.87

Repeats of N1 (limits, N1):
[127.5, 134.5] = 0.83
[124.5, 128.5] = 0.71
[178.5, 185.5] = 1.14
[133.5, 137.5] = 0.95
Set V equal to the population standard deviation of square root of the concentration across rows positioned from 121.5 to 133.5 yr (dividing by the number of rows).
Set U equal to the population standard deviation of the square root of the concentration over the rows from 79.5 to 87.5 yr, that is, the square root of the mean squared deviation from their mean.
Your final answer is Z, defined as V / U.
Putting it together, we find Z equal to 4.9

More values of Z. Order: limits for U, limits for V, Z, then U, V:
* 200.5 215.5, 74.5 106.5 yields 1.5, 0.029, 0.043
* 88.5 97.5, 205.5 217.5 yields 3.9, 0.008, 0.033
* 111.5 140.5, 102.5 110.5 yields 0.1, 0.114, 0.017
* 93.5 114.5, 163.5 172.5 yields 0.8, 0.027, 0.022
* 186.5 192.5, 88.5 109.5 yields 1.6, 0.020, 0.032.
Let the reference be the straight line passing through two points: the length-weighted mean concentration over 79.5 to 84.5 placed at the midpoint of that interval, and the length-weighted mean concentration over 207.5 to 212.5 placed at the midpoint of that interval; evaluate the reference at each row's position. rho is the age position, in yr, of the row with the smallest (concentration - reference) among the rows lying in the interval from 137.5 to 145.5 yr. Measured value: 143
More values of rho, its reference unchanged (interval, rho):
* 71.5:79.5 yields 79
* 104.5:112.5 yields 111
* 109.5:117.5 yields 117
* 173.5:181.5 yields 174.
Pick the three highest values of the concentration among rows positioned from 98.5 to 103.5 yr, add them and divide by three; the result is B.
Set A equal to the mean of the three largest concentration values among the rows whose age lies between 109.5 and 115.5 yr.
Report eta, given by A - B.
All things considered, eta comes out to 0.0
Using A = 0.9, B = 0.94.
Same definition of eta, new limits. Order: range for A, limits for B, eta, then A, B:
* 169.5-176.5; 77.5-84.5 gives 0.5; 1.3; 0.78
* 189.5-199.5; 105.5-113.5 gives 0.7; 1.6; 0.93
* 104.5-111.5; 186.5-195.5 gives -0.6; 1.0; 1.56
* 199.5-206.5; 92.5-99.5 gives 0.7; 1.5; 0.87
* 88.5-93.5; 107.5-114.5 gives -0.1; 0.8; 0.92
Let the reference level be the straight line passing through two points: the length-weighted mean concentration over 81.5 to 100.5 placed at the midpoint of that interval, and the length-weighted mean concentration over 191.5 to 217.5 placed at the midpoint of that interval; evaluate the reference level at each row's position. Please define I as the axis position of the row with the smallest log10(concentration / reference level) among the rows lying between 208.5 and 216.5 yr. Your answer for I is 211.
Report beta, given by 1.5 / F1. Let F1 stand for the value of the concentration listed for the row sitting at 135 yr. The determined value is 1.67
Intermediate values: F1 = 0.896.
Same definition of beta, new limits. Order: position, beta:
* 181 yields 1.11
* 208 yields 1.05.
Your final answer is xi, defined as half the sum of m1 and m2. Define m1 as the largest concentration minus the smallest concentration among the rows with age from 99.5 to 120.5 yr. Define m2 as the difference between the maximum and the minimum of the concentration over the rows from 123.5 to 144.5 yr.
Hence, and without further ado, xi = 0.518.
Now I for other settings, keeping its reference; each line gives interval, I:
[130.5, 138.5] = 132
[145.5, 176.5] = 146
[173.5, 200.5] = 174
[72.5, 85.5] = 80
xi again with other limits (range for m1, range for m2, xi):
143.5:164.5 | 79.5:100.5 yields 0.355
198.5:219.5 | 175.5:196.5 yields 0.275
